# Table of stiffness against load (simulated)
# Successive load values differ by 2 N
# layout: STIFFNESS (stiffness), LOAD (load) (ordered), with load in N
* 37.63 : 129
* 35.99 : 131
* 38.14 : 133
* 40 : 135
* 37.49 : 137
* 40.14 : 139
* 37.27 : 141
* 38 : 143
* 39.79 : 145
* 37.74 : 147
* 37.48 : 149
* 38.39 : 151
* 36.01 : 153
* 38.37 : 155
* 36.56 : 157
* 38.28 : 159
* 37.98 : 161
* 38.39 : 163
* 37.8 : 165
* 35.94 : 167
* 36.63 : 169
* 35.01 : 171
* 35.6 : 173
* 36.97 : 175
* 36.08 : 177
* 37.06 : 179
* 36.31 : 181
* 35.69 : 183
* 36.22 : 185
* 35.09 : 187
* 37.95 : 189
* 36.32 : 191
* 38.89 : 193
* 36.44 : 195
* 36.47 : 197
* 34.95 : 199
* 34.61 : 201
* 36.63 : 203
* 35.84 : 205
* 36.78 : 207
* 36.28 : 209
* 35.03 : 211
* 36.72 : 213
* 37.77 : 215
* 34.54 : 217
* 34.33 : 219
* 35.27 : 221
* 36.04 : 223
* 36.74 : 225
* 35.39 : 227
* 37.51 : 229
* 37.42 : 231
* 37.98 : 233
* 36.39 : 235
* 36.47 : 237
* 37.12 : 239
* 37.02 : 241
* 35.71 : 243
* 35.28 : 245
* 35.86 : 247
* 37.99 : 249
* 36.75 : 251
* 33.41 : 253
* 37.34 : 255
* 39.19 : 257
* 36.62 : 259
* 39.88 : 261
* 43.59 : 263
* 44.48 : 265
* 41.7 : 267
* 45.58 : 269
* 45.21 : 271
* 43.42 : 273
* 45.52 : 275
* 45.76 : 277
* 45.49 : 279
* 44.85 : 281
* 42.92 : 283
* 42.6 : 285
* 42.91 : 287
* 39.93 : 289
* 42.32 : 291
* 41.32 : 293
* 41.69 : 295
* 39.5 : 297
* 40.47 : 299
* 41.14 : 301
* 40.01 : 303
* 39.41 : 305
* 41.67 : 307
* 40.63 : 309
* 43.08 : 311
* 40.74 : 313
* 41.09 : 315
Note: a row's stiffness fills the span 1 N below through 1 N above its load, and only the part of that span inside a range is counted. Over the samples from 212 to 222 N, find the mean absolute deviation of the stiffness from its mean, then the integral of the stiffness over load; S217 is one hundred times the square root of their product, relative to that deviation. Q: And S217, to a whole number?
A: 1715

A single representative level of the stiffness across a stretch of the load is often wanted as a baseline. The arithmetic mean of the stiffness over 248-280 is 41.4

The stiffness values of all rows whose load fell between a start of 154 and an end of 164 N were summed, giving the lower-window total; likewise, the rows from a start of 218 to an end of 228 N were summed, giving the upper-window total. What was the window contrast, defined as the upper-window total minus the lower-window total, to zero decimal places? -12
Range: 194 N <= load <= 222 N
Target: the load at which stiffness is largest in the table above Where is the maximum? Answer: 215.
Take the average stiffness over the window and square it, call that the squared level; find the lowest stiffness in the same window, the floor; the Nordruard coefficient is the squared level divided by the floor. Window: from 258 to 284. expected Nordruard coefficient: 51.6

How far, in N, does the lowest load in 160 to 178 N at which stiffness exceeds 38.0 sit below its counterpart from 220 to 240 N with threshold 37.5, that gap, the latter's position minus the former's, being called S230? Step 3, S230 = 66 N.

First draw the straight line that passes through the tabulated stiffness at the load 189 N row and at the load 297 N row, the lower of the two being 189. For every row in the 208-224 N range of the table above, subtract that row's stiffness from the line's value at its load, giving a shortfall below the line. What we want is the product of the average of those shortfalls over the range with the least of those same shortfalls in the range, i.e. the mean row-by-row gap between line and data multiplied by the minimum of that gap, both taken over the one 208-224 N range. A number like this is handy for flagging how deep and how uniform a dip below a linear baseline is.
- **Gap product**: 1.4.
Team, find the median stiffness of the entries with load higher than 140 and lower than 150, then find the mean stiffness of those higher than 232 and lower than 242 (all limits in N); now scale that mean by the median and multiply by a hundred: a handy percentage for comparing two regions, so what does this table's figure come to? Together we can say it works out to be 98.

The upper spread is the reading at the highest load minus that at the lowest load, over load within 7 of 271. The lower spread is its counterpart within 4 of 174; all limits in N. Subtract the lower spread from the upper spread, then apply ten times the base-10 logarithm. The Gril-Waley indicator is -7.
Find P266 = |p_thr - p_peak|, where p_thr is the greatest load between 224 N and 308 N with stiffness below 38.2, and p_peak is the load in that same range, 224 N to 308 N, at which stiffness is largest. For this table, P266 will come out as 18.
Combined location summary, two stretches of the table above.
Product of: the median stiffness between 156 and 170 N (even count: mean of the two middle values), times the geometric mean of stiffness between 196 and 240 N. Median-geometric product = 1368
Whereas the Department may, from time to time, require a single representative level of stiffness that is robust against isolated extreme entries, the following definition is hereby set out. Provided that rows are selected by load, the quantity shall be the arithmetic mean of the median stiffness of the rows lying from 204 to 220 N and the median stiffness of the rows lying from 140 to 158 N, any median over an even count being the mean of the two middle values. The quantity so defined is 36.90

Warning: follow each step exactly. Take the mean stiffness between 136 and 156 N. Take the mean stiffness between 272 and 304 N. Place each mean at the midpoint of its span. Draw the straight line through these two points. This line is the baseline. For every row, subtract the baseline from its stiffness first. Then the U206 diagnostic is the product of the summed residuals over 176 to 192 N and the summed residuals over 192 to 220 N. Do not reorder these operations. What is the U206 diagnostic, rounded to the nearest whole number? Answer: 1254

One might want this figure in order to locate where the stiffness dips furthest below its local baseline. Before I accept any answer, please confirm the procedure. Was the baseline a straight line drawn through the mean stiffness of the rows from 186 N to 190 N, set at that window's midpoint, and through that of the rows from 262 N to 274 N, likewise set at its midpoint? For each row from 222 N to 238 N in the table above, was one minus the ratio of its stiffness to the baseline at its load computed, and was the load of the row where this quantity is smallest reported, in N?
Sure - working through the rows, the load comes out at 233 N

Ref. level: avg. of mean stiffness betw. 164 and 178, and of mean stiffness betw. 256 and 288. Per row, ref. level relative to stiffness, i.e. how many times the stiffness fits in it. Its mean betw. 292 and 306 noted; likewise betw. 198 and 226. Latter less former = 0.13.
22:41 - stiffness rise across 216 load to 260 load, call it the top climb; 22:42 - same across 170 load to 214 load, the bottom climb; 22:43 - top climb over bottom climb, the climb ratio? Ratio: 1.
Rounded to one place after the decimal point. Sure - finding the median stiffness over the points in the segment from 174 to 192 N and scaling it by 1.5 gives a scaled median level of 54.5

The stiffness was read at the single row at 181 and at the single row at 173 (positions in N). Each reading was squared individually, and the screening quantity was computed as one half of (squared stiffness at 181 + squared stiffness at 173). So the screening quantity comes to 1293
